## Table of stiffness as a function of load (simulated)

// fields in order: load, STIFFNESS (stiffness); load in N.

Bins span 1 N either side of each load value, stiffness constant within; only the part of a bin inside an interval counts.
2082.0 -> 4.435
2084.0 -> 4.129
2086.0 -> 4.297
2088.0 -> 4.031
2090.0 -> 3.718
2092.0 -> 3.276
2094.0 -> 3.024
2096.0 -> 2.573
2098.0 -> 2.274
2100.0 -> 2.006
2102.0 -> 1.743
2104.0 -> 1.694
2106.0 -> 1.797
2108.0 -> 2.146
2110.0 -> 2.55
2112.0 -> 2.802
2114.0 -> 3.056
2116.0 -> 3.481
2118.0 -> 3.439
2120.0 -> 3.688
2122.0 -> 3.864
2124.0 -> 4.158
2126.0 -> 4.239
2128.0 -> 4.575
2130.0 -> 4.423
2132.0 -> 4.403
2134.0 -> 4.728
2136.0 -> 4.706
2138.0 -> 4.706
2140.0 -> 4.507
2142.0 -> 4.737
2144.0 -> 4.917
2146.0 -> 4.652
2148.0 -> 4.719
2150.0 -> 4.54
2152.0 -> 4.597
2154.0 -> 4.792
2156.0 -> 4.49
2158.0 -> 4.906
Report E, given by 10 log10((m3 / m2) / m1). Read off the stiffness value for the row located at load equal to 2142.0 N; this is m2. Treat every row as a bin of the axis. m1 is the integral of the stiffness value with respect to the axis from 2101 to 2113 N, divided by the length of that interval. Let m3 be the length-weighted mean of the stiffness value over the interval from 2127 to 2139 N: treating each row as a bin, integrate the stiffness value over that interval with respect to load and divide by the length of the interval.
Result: -3.4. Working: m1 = 2.1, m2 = 4.737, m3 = 4.6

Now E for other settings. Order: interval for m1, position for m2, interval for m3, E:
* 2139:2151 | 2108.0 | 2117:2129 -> -4.0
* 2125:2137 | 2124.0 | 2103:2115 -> -9.0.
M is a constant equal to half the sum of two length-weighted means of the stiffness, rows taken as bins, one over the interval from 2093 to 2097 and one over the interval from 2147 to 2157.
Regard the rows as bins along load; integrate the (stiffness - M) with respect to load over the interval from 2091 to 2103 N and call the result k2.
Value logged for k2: -15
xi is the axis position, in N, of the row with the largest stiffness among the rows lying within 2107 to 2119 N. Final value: 2116.0 N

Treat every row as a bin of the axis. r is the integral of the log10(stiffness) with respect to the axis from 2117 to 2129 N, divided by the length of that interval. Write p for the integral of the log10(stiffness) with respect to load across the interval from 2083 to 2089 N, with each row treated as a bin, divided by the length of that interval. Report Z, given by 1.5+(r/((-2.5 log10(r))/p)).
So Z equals 2.2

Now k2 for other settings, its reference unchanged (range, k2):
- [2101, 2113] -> -19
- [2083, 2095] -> 0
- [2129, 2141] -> 10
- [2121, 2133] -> 7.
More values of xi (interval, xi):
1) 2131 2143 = 2142.0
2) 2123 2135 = 2134.0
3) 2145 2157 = 2154.0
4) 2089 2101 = 2090.0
